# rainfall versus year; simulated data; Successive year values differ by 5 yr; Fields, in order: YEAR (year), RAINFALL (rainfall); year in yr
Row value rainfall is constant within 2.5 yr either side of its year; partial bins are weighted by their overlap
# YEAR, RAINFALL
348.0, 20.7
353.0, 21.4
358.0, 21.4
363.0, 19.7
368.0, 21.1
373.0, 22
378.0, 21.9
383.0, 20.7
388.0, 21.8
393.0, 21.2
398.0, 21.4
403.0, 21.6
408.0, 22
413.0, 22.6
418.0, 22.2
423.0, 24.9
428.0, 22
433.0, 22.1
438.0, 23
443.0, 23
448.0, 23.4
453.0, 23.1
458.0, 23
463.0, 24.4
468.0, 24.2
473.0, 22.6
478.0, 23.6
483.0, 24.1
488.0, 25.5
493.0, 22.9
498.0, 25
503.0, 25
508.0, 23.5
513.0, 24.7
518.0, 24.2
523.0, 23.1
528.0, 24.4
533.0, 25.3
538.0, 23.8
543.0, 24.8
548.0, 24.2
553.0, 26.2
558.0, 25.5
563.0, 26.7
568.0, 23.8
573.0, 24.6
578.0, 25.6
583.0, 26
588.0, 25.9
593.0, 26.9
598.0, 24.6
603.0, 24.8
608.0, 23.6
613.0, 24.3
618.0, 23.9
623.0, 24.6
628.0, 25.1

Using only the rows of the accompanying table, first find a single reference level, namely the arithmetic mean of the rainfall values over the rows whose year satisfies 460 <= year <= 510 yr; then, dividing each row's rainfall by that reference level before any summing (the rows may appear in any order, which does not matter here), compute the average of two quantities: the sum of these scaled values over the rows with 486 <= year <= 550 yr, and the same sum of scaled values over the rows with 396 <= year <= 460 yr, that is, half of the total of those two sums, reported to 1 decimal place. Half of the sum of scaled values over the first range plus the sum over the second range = 12.7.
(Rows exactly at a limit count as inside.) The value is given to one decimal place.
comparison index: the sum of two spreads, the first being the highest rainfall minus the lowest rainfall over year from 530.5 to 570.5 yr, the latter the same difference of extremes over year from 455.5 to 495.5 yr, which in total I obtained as 5.8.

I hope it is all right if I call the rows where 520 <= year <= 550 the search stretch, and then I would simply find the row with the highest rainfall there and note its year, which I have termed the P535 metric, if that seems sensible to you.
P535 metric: 533.0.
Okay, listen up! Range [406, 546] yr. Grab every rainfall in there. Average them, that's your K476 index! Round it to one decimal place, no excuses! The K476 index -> 23.7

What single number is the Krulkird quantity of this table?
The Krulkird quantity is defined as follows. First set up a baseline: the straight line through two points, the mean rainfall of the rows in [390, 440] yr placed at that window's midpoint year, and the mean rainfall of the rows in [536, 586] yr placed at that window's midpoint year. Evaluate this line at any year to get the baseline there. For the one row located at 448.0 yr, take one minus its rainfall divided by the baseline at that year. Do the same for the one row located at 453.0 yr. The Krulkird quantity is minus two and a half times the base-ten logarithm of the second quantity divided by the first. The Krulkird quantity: 2.1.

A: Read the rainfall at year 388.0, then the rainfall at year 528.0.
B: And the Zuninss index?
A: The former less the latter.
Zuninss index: -2.6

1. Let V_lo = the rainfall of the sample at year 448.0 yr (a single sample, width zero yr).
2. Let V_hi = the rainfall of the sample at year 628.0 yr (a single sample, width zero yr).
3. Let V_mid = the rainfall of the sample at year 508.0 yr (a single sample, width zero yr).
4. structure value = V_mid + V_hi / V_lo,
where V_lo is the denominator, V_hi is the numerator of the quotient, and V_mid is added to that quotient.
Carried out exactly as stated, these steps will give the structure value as 24.6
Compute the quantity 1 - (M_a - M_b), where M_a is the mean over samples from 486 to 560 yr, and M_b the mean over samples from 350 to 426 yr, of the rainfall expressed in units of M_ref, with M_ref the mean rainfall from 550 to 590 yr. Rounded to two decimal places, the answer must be 0.89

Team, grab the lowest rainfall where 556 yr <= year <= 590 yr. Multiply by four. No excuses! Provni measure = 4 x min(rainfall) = 95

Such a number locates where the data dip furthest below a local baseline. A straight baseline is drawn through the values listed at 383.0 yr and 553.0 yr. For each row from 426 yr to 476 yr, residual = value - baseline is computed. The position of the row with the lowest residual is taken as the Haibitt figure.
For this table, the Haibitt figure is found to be 473.0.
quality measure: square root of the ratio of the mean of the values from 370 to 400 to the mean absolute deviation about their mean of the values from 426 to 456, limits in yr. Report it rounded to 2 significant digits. 6.7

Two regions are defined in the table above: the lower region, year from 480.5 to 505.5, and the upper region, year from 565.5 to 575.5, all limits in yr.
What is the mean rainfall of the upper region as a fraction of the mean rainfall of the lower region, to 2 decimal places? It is 0.99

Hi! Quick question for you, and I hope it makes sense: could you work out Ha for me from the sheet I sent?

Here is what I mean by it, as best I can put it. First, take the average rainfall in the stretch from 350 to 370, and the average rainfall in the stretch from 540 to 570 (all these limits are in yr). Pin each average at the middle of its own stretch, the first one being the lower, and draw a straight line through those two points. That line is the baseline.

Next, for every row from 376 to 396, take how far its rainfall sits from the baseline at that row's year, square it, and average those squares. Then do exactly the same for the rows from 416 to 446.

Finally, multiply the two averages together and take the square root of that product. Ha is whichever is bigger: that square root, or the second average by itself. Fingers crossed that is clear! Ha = 1.24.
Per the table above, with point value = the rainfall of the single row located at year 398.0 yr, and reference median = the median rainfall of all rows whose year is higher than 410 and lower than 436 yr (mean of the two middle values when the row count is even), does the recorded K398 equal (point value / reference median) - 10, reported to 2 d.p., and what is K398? -9.04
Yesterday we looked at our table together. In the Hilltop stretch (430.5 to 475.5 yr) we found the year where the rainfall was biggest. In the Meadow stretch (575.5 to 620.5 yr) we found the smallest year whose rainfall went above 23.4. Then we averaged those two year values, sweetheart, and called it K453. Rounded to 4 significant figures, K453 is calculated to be 520.5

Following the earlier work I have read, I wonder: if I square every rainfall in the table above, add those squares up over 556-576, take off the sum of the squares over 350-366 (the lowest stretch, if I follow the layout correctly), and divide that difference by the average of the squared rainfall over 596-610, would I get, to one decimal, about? 2.1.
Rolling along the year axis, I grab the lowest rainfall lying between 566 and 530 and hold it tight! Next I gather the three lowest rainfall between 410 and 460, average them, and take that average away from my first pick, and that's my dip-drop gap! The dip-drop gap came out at 1.7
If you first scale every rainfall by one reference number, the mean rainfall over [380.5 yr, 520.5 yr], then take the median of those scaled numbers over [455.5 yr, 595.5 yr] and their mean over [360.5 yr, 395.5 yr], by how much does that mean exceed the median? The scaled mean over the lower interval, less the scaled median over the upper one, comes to -0.14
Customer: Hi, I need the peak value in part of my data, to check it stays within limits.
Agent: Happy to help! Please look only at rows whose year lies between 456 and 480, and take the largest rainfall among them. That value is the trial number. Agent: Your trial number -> 24.4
